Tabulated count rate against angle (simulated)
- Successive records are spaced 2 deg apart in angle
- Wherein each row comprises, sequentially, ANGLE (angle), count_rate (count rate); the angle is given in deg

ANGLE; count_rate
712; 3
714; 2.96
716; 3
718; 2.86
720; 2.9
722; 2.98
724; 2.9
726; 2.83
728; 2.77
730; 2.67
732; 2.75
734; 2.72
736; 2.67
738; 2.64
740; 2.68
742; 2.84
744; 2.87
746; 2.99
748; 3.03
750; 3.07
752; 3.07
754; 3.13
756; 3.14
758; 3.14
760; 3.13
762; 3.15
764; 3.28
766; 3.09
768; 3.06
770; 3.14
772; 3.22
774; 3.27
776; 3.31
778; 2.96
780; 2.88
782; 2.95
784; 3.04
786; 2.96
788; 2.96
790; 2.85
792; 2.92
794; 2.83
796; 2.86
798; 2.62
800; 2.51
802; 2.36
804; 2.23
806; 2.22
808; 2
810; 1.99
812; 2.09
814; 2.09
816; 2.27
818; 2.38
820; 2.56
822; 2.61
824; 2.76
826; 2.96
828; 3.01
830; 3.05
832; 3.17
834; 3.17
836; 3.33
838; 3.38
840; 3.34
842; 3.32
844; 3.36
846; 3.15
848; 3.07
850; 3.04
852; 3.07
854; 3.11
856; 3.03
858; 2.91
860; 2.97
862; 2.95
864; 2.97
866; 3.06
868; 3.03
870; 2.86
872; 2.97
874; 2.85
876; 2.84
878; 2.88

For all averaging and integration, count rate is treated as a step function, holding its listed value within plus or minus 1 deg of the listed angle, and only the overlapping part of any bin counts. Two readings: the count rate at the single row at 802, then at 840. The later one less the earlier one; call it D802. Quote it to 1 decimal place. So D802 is 1.0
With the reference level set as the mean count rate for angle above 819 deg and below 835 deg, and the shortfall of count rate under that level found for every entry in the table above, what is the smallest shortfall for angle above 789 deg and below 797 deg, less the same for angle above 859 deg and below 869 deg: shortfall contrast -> 0.14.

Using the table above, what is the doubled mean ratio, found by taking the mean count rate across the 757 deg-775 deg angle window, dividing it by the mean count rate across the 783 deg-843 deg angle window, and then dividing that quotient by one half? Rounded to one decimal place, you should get 2.3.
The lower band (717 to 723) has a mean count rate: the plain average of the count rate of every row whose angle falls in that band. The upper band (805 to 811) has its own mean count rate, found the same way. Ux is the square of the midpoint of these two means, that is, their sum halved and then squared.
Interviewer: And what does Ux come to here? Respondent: 6.2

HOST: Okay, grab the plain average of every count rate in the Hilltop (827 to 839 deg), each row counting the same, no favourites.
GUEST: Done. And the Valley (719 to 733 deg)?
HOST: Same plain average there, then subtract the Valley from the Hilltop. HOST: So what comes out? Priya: 0.4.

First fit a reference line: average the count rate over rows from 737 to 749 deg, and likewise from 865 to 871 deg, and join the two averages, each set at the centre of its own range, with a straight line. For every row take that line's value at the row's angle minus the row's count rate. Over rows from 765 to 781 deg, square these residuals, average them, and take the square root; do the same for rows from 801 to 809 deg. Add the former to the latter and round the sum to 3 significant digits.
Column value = 1.00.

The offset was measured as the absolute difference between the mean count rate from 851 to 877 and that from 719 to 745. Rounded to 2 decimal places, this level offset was 0.18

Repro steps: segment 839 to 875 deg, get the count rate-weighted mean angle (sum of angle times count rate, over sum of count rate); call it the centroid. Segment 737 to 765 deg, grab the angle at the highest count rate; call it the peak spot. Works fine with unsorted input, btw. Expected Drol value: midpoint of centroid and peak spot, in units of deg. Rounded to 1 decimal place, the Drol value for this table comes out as 810.3 deg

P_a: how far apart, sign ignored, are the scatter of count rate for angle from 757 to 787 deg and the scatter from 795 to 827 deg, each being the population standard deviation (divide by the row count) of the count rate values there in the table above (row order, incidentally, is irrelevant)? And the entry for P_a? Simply 0.17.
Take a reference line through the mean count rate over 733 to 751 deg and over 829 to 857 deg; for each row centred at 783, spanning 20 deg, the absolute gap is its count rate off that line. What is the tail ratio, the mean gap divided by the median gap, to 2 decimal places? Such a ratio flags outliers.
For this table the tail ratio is 1.58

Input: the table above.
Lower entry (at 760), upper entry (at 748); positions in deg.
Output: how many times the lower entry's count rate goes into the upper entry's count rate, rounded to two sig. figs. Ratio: 0.97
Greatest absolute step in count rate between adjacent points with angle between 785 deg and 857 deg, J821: 0.24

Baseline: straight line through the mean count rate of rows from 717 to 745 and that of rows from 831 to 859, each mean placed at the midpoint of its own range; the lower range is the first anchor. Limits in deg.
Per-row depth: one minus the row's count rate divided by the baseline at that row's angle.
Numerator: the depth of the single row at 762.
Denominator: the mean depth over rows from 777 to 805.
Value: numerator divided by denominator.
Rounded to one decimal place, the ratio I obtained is -1.2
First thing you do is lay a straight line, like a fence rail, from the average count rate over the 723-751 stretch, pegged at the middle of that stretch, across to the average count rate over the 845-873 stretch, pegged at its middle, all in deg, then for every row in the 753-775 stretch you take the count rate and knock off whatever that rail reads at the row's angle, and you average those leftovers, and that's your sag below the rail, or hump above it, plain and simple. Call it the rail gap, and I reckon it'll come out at 0.3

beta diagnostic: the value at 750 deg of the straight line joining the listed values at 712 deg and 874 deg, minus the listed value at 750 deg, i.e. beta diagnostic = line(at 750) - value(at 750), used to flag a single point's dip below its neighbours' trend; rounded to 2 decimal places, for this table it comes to -0.11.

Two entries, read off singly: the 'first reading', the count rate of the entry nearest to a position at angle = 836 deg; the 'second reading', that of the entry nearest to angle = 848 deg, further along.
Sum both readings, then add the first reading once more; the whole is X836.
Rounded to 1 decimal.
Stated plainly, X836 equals 9.7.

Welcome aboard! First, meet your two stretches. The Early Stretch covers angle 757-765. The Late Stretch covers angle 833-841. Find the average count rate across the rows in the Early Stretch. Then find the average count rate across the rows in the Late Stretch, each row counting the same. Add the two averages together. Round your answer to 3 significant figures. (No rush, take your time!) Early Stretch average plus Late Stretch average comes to 6.48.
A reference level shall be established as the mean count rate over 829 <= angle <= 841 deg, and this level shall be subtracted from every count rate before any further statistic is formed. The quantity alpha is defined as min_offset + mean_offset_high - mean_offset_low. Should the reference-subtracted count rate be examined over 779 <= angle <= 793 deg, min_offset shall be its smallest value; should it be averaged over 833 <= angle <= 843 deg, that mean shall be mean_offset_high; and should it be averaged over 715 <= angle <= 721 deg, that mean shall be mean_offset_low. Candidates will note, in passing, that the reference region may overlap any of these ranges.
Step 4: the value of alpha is 0.0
